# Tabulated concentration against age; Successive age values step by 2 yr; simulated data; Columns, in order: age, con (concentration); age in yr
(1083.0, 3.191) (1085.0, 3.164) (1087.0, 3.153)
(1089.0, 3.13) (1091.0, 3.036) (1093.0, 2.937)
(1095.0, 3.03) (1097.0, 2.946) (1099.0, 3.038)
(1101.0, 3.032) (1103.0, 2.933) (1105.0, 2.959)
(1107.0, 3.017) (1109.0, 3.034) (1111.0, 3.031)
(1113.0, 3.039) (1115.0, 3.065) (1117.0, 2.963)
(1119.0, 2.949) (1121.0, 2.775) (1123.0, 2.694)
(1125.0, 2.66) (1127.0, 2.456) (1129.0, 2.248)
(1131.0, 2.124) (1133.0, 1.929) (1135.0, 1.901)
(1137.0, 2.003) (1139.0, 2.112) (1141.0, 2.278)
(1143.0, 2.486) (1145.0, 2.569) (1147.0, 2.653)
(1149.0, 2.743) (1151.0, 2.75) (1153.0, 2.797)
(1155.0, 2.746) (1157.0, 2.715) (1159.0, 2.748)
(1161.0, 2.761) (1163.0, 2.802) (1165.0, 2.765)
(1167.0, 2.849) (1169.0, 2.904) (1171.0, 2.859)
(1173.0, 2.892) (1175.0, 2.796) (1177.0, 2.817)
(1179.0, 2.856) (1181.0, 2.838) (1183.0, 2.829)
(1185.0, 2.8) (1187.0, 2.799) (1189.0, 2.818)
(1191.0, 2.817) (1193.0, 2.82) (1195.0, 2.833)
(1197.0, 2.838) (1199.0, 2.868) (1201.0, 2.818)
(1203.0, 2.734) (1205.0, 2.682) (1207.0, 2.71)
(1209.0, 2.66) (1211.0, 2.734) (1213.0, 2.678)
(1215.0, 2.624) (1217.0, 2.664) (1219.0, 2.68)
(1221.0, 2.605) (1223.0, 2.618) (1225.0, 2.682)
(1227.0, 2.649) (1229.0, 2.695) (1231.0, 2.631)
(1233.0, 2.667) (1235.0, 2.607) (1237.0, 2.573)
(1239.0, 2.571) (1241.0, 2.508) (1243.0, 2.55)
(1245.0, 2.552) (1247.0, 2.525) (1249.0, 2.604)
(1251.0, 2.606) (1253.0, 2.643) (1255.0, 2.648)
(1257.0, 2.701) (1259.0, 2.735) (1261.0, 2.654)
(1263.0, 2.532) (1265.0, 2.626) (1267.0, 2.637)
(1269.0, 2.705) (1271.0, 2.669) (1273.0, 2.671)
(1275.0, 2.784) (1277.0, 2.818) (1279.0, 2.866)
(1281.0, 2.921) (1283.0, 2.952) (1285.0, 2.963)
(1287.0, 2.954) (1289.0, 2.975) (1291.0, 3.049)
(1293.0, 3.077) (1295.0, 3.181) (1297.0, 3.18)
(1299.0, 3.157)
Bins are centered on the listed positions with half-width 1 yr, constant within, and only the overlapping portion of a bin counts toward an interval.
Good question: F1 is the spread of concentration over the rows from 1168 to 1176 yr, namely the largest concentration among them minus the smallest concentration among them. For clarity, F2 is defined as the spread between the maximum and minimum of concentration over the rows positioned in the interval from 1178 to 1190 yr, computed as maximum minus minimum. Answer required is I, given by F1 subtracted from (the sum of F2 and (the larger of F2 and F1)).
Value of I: 0.06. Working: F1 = 0.11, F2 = 0.06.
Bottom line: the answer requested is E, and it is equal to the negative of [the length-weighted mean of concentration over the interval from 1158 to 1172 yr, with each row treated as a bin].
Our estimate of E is -2.81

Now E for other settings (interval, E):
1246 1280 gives -2.67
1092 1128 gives -2.92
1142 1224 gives -2.76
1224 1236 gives -2.66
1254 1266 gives -2.65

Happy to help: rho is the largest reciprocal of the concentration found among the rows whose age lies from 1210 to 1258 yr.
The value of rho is 0.399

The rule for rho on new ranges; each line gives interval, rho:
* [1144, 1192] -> 0.389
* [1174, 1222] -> 0.384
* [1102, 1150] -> 0.526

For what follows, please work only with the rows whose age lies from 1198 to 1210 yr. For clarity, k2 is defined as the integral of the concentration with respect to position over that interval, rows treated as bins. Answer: 32.9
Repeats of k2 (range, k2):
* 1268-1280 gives 33.0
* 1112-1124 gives 35.0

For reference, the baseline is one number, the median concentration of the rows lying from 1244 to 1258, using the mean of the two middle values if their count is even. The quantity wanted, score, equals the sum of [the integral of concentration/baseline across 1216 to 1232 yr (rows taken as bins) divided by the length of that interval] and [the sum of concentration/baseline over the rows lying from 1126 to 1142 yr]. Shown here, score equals 7.6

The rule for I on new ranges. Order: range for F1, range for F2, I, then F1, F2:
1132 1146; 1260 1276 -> 0.25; 0.67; 0.25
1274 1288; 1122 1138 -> 1.41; 0.18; 0.79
